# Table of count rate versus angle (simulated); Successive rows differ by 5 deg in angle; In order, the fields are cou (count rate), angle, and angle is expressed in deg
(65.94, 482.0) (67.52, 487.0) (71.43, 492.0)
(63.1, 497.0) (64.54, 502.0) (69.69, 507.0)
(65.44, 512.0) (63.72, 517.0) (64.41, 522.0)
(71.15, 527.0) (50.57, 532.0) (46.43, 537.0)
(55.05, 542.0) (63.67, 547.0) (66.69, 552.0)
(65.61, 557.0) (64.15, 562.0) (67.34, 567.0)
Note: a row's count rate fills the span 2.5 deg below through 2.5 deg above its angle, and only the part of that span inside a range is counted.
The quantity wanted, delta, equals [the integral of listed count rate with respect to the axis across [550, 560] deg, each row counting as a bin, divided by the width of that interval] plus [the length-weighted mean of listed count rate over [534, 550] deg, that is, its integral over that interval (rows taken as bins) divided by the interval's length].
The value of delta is 121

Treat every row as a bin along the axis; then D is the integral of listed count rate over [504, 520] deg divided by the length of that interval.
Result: 66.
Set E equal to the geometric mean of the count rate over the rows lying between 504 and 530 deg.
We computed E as 66.8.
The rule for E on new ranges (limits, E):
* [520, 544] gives 56.8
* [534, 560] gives 59.0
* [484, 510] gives 67.2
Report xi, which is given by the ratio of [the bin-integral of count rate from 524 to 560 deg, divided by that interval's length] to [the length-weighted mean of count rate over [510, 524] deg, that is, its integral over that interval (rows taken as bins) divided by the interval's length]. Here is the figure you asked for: 0.93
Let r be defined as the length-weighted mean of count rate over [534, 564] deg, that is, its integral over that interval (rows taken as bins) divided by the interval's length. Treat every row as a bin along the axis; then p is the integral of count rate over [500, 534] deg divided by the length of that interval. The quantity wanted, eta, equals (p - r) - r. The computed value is -56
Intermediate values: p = 64.4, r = 60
